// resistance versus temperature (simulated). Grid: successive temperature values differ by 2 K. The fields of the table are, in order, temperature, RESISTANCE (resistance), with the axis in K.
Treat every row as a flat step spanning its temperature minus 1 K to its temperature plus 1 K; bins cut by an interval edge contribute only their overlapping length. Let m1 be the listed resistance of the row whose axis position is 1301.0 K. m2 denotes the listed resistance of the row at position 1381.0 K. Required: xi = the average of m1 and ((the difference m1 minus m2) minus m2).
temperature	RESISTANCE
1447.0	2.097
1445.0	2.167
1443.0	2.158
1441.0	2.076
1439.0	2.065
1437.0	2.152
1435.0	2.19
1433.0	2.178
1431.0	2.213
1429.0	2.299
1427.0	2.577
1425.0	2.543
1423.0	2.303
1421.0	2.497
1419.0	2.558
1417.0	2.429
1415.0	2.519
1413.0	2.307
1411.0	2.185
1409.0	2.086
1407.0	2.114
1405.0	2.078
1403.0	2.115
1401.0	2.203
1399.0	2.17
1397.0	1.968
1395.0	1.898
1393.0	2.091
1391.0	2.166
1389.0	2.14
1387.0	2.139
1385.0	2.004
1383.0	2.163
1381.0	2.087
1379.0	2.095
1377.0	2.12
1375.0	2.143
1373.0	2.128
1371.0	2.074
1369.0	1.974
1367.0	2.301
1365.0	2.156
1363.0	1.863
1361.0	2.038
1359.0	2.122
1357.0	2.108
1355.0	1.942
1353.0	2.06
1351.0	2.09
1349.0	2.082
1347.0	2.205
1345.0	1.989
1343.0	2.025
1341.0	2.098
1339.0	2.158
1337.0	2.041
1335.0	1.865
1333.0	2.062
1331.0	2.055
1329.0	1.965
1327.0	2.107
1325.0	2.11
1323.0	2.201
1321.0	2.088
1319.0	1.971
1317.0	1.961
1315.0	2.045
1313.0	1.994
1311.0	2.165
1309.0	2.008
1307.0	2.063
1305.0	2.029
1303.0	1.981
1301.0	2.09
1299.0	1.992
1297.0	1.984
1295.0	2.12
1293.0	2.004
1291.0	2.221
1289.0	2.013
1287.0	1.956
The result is 0.00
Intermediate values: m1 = 2.09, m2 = 2.087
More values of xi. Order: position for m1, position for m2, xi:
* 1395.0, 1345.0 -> -0.09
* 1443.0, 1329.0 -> 0.19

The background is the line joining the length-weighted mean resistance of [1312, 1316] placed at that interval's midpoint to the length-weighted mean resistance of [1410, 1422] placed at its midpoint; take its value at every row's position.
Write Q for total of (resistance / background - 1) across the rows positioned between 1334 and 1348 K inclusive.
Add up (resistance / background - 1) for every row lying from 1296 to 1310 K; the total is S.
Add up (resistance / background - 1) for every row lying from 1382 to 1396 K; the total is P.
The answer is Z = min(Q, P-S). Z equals -0.84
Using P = -0.7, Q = -0.2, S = 0.16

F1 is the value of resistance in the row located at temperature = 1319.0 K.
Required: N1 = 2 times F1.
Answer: 3.9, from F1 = 1.971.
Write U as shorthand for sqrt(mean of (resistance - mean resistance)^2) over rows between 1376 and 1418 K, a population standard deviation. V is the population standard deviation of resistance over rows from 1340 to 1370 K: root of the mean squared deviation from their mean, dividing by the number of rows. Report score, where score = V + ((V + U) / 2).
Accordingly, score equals 0.224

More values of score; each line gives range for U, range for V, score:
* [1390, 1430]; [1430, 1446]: 0.174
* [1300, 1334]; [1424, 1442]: 0.298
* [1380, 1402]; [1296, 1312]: 0.136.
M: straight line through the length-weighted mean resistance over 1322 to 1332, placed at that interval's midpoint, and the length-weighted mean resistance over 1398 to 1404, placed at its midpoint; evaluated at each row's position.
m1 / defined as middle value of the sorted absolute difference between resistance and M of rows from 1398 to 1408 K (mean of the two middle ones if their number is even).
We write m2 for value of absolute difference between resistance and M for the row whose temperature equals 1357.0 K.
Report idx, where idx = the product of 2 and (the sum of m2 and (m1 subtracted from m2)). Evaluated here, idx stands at -0.06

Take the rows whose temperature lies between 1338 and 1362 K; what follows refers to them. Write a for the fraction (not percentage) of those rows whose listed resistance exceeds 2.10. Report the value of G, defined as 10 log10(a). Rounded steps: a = 0.33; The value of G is -4.8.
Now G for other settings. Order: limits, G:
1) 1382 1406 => -2.3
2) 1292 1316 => -7.8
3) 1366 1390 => -2.3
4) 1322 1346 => -4.8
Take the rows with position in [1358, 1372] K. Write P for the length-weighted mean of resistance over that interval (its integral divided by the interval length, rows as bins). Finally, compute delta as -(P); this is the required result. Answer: -2.08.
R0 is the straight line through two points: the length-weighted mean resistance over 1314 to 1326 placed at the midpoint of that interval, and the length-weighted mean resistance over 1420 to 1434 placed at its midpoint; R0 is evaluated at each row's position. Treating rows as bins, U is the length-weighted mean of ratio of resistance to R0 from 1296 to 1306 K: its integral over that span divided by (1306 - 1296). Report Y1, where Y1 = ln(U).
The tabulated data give 0.00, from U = 1.00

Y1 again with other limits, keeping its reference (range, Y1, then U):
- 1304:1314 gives 0.01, 1.01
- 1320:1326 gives 0.03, 1.03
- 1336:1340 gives -0.01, 0.99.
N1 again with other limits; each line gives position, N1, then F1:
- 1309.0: 4.0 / 2.008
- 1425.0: 5.1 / 2.543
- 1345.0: 4.0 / 1.989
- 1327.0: 4.2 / 2.107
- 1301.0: 4.2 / 2.09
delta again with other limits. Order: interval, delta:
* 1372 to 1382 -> -2.11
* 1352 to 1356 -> -2.00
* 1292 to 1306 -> -2.03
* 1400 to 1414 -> -2.16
